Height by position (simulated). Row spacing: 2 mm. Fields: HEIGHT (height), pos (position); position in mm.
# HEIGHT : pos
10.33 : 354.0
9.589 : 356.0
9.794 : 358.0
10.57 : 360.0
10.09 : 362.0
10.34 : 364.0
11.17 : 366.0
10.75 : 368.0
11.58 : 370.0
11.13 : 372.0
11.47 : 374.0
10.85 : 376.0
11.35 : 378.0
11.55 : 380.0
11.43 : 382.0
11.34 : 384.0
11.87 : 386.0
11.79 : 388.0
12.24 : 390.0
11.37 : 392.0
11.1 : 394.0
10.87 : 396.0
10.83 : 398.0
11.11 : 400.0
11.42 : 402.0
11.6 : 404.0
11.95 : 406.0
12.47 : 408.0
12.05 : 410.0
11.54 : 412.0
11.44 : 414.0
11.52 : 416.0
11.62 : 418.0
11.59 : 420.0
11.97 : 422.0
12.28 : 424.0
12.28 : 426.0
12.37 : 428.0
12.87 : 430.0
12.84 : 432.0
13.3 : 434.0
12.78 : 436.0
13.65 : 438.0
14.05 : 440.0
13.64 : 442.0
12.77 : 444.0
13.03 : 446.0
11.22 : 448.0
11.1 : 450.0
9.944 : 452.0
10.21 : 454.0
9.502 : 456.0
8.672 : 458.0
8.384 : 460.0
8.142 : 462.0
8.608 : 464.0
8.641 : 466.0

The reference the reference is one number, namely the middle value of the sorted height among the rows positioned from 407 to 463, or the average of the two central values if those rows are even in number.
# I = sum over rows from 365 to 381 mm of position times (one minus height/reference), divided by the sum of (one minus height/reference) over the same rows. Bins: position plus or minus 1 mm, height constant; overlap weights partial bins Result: 372.4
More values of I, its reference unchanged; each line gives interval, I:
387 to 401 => 396.3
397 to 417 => 404.4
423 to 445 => 436.7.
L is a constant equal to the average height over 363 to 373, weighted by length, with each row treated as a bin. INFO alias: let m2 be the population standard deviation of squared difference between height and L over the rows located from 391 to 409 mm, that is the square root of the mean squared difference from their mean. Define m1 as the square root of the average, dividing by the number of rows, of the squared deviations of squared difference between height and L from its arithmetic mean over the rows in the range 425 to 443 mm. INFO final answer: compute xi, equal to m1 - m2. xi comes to 1.8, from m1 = 2.5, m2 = 0.68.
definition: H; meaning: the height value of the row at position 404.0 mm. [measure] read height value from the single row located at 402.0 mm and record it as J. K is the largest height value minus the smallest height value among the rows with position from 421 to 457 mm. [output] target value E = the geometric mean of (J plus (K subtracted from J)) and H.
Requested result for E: 14.6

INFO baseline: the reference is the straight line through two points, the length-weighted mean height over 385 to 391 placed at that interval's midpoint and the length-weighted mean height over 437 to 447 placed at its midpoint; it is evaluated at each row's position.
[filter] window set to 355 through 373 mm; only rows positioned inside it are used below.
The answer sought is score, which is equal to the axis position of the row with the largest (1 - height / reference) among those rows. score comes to 356.0 mm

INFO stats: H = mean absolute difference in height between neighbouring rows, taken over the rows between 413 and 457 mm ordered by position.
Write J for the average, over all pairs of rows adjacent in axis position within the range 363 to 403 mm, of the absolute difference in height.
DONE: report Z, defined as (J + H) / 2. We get 0.42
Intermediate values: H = 0.45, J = 0.39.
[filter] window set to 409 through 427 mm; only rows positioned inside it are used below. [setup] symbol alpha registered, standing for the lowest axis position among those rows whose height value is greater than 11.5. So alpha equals 410.0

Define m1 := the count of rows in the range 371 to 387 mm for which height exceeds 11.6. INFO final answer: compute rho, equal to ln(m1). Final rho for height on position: 0.0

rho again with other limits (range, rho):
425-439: 1.9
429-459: 2.2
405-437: 2.5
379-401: 1.1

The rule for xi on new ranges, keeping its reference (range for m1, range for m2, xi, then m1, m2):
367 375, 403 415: -0.6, 0.1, 0.68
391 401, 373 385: 0.0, 0.1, 0.09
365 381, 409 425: -0.4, 0.1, 0.49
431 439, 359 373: 1.3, 1.6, 0.27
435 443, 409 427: 1.6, 2.2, 0.56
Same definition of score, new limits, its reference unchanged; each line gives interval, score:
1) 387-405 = 398.0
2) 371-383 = 376.0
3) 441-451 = 450.0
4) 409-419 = 414.0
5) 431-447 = 444.0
